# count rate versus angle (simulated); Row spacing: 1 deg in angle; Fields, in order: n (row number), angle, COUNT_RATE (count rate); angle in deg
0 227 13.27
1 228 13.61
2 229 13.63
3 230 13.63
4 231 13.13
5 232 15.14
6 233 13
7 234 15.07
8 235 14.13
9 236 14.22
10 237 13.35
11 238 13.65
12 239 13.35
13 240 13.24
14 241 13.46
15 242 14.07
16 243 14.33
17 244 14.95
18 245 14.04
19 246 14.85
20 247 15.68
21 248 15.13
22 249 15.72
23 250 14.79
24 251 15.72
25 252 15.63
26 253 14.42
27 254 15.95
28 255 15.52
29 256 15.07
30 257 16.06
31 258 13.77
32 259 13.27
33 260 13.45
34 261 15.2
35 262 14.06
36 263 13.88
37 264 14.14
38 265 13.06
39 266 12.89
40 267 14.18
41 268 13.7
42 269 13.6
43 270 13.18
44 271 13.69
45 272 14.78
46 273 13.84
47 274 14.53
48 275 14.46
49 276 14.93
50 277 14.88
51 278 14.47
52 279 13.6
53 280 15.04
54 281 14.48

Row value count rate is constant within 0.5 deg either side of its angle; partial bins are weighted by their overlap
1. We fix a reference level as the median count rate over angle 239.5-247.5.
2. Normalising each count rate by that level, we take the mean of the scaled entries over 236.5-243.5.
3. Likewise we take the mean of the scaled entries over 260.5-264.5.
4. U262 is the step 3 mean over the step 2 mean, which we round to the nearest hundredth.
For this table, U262 1.05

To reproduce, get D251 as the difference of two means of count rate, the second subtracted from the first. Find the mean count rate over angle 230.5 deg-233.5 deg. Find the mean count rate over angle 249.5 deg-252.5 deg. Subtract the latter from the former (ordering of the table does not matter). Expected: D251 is -1.6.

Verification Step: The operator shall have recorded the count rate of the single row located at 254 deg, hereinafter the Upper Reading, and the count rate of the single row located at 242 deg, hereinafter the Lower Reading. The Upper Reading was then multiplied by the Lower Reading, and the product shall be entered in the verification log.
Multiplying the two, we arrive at 224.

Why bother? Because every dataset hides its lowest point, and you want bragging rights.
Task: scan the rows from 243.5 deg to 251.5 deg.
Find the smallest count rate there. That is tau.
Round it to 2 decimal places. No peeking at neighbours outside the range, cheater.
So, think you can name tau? 14.04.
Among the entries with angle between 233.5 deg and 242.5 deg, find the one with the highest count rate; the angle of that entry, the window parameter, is 234 deg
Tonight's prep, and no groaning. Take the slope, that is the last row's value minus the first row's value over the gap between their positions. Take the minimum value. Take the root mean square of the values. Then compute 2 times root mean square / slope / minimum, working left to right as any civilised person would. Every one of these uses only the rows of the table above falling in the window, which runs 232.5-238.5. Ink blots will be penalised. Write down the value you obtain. 16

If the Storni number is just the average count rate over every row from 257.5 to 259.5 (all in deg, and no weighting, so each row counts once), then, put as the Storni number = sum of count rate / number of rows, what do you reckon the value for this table 13.5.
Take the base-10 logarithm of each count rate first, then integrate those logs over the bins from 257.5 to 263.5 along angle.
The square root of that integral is 2.62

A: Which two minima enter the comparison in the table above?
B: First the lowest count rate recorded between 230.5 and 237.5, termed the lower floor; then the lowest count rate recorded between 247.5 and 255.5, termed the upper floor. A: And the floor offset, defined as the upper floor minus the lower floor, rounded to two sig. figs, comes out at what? 1.4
